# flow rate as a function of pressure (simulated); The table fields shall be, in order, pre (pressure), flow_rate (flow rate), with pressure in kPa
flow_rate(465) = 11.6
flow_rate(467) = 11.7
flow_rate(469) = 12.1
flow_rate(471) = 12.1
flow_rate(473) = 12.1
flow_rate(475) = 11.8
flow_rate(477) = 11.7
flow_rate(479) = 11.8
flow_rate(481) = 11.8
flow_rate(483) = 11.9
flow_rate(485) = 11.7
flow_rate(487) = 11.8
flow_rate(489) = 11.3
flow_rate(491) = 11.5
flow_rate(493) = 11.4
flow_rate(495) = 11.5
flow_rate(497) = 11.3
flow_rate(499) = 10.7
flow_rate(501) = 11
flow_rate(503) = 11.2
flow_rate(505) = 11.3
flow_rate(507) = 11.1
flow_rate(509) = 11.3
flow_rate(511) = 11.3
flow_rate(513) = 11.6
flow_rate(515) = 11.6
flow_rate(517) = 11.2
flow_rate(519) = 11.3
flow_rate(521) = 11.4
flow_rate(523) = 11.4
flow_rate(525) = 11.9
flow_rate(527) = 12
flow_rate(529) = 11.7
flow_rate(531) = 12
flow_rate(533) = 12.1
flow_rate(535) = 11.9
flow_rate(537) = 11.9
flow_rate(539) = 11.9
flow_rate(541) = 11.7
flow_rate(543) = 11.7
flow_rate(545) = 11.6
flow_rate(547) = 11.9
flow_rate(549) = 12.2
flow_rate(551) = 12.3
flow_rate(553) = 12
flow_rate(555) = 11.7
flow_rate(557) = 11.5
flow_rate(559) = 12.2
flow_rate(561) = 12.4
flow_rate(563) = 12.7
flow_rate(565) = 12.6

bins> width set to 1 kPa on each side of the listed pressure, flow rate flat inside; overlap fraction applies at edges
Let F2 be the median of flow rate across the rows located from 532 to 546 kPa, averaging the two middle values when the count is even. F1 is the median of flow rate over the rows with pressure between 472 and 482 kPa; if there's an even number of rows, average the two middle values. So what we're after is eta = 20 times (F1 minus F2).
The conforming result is -2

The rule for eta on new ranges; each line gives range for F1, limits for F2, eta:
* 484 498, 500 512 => 5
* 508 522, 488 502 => 0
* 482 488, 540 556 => 0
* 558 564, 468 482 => 12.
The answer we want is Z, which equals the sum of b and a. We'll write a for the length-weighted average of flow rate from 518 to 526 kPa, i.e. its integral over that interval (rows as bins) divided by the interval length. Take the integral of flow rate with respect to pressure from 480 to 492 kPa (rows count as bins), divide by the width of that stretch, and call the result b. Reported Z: 23.2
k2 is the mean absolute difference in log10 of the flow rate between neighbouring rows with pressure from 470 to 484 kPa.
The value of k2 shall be 0.0037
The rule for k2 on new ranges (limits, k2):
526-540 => 0.0055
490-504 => 0.0098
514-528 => 0.0075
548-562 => 0.0109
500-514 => 0.0064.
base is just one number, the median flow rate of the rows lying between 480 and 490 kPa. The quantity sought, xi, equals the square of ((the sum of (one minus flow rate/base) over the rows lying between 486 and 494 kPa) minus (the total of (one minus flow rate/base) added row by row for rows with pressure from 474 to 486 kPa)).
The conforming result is 0.01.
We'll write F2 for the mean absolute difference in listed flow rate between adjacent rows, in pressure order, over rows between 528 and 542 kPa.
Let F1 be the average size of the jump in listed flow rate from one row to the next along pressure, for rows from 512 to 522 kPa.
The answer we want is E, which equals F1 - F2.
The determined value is 0.02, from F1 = 0.15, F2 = 0.13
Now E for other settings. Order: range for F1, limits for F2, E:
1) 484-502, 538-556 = 0.06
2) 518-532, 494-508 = -0.05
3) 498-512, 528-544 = 0.05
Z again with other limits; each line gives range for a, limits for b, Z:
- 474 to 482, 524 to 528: 23.7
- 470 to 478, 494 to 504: 23.1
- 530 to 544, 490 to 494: 23.3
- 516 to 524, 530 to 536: 23.3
